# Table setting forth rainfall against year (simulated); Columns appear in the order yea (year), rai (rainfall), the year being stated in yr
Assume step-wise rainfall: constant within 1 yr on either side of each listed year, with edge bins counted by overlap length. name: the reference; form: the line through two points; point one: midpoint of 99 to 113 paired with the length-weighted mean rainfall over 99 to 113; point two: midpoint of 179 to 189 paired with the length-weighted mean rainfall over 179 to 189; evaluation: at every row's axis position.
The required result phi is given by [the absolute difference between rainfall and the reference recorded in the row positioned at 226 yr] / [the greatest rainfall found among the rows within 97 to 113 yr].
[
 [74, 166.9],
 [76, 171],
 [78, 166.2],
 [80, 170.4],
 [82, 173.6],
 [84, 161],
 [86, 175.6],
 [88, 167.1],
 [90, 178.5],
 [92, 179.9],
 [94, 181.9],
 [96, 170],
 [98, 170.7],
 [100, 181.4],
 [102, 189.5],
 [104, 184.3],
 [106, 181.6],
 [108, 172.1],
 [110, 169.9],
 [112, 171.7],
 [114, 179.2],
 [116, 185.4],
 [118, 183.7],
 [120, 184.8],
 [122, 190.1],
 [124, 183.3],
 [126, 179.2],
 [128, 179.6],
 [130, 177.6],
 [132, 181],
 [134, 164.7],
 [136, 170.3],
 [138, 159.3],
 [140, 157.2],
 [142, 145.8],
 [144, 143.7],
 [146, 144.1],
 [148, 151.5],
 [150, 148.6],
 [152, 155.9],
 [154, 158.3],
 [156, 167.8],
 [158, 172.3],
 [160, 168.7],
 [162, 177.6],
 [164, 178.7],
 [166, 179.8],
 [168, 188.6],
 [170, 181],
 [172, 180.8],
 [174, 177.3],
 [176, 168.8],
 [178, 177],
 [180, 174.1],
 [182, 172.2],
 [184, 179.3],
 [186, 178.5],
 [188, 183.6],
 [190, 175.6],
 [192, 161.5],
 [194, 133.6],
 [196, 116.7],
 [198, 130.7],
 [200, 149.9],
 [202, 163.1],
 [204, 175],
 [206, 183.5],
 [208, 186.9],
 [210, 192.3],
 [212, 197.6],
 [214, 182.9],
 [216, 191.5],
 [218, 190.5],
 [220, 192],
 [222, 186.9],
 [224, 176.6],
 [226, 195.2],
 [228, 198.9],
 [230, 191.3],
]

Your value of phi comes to 0.10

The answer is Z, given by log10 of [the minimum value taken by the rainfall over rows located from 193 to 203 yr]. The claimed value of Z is 2.07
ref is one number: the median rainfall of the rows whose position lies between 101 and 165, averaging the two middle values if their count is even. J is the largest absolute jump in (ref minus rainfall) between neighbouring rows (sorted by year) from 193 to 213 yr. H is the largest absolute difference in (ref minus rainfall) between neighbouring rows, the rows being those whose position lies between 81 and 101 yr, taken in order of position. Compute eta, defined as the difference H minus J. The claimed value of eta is -5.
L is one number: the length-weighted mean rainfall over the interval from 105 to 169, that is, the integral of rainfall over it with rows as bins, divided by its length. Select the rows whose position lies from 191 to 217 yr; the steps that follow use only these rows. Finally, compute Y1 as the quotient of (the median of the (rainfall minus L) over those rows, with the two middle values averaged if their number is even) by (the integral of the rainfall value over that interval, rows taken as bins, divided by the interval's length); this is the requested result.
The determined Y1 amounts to 0.03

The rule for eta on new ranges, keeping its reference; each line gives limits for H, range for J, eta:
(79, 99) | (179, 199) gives -13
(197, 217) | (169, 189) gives 11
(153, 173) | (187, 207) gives -18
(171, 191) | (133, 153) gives -3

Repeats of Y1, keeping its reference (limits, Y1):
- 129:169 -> -0.03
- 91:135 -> 0.06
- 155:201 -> 0.03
